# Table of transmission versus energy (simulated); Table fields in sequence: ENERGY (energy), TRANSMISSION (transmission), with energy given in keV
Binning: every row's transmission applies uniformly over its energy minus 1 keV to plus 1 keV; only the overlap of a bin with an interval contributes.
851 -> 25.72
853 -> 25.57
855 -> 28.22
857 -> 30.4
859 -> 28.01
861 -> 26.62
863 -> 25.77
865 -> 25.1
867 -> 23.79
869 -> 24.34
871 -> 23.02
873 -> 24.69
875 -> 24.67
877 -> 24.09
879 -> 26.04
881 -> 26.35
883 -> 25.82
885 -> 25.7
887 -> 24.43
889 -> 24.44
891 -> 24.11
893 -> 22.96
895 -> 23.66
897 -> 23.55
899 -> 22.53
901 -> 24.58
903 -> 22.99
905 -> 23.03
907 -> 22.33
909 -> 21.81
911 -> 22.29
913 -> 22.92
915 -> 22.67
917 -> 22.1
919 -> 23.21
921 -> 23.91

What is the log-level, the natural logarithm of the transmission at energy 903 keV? 3.14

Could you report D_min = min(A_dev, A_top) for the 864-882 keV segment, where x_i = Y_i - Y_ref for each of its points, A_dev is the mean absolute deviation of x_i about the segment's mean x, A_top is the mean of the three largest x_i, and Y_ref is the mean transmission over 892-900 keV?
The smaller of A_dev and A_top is 0.77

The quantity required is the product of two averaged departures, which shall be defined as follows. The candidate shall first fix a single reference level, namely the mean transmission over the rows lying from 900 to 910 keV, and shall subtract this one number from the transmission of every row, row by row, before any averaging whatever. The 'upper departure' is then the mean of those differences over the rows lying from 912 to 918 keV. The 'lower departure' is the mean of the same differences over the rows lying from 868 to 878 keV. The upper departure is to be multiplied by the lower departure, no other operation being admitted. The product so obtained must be -0.5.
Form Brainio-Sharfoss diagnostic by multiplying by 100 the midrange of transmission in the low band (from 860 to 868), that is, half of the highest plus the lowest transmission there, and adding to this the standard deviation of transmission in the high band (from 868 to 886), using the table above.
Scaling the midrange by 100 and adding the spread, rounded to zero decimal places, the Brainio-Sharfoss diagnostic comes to 2522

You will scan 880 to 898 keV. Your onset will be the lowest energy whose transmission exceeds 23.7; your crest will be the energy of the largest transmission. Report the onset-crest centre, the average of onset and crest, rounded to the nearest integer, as 881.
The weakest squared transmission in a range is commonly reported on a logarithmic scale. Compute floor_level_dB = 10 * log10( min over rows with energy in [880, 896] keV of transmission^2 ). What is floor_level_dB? 27.2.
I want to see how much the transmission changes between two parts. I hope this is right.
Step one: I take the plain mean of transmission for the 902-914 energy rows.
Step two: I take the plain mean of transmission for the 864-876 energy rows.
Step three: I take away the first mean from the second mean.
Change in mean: 1.7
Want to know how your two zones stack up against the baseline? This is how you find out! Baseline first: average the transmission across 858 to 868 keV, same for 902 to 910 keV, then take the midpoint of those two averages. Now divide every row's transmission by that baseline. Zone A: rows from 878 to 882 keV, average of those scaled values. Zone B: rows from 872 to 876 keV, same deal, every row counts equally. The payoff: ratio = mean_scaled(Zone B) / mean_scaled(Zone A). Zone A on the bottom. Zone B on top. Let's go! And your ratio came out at 0.94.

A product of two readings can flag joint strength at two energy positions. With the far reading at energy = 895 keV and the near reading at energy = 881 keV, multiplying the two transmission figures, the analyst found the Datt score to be 623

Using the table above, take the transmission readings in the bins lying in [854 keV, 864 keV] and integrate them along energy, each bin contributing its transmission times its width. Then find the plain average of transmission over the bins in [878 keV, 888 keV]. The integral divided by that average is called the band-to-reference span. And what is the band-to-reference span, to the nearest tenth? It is 10.8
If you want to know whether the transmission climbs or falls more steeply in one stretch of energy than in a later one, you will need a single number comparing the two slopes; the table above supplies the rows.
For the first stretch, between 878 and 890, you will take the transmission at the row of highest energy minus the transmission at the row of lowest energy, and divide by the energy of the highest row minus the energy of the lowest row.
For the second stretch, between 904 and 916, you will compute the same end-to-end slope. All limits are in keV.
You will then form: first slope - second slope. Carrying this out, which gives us -0.1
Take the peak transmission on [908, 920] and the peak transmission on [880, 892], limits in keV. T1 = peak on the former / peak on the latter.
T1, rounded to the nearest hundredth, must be 0.88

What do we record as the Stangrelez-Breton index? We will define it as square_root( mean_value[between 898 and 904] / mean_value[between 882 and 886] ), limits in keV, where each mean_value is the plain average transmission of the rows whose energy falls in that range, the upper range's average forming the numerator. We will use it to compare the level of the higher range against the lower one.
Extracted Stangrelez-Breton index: 0.952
